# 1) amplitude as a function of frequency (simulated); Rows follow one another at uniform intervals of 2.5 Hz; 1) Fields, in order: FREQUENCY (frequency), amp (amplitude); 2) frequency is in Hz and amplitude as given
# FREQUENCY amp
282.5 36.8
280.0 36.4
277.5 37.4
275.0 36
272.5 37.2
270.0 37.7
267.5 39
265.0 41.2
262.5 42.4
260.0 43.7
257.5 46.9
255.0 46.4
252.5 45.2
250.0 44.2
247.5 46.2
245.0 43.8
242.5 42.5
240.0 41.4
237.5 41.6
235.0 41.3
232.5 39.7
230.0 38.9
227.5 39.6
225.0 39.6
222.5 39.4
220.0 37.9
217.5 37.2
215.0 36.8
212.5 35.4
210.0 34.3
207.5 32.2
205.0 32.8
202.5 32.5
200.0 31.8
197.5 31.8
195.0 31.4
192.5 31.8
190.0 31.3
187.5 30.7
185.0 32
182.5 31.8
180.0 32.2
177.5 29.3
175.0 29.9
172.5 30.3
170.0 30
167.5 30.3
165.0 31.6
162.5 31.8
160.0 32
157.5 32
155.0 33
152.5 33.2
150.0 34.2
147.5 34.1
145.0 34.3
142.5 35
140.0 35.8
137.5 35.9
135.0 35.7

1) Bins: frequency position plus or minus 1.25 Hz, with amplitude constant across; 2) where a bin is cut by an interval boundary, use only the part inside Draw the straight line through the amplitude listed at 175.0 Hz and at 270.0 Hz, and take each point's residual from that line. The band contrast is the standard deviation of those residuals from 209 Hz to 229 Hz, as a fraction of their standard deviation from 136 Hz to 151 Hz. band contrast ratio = 1.3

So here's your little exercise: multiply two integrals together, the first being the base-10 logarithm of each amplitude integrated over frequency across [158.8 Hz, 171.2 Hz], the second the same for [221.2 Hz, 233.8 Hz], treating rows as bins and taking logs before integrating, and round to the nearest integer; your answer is 372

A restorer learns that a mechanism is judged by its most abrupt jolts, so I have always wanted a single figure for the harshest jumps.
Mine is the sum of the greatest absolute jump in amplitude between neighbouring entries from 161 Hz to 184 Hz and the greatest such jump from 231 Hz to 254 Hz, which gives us 5.3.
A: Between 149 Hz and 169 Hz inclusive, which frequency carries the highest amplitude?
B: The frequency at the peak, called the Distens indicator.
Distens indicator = 150.0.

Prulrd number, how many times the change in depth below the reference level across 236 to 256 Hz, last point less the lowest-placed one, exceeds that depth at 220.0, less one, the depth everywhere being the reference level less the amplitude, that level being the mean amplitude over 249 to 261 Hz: -1.65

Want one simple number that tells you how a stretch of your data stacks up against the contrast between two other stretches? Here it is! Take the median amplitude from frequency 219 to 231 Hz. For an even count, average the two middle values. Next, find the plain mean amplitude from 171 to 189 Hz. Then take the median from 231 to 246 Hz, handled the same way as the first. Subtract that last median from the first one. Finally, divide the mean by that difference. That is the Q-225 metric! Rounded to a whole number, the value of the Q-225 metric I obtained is -15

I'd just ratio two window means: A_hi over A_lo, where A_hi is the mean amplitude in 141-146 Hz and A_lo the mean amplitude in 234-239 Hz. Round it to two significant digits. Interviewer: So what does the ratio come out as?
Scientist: 0.84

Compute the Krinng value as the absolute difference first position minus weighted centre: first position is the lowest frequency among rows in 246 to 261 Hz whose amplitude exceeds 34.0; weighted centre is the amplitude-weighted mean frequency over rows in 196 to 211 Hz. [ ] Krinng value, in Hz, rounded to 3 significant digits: 43.7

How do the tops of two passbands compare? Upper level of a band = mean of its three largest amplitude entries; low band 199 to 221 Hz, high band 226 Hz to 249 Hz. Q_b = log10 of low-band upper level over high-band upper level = -0.073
